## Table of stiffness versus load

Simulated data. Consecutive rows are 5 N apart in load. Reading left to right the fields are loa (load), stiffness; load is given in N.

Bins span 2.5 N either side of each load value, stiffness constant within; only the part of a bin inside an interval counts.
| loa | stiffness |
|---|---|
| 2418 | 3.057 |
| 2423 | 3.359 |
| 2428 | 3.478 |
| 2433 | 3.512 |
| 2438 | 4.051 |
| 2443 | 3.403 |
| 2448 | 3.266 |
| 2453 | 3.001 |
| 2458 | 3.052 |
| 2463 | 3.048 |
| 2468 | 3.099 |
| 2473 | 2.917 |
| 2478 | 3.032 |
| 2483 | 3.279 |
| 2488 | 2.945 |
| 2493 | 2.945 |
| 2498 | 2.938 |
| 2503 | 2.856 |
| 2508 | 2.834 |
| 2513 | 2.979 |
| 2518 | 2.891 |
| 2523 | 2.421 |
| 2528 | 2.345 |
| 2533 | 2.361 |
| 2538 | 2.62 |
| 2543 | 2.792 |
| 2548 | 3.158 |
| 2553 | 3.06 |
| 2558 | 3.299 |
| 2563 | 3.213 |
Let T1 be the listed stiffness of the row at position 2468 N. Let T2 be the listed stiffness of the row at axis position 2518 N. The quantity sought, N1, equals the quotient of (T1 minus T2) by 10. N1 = 0.021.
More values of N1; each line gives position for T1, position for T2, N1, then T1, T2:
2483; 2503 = 0.042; 3.279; 2.856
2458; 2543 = 0.026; 3.052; 2.792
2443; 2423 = 0.004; 3.403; 3.359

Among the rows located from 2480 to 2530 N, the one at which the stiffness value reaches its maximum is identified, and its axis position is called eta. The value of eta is 2483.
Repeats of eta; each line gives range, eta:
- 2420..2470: 2438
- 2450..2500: 2483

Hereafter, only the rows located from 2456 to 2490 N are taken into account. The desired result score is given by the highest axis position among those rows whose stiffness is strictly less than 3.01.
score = 2488 N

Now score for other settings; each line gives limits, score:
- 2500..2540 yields 2538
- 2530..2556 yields 2543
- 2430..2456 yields 2453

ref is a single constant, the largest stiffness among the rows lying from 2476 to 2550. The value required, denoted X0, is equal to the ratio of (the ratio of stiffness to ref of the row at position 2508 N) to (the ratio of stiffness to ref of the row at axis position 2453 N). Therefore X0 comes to 0.94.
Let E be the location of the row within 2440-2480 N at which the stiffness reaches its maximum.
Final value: 2443 N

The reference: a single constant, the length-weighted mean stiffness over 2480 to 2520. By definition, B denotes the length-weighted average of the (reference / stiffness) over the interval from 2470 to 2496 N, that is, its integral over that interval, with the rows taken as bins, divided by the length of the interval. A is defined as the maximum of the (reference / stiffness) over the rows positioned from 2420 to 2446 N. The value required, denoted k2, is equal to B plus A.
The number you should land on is 1.86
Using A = 0.88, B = 0.98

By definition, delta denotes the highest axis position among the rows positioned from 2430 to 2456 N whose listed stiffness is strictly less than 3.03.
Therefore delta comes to 2453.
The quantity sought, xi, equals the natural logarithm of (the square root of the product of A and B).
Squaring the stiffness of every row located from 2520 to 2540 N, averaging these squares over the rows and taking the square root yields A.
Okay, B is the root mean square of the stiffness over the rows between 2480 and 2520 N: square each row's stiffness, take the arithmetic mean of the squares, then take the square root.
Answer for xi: 0.99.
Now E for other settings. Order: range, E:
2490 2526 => 2513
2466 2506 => 2483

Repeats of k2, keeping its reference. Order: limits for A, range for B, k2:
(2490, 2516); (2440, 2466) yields 1.98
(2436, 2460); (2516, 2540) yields 2.17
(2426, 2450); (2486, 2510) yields 1.93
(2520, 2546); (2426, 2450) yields 2.10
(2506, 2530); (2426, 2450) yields 2.10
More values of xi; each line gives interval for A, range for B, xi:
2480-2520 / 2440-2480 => 1.11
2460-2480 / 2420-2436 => 1.17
